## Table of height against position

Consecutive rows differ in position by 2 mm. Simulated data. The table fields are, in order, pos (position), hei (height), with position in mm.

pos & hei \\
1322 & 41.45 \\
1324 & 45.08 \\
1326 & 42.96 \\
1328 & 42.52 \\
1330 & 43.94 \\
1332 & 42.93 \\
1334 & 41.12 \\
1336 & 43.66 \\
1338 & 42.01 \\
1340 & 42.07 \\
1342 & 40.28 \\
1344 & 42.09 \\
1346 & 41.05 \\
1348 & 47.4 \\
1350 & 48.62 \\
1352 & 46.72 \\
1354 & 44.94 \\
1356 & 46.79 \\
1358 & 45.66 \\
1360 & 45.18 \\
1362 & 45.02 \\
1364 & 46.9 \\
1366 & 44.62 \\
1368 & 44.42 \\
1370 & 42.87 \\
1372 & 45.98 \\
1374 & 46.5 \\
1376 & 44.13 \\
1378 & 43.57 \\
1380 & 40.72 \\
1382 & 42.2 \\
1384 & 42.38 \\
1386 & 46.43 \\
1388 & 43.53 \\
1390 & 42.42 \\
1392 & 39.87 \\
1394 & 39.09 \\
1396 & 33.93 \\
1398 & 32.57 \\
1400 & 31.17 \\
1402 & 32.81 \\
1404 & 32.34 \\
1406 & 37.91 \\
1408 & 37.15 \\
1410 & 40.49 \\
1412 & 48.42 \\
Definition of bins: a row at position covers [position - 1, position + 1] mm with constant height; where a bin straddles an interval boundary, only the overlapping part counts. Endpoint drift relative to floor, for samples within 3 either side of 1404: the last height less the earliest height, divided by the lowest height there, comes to 0.16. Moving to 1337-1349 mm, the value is 0.13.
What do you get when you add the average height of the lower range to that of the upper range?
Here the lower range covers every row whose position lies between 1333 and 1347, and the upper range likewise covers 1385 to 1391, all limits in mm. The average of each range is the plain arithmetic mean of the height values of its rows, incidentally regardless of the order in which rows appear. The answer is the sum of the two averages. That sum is 85.9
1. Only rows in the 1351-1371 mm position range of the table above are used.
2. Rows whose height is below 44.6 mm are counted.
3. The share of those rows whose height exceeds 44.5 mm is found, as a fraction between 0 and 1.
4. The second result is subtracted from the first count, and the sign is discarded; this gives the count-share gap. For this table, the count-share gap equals 1.2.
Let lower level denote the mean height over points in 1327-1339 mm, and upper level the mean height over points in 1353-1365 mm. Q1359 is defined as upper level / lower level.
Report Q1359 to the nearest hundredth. 1.07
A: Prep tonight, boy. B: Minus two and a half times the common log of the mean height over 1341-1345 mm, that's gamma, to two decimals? -4.04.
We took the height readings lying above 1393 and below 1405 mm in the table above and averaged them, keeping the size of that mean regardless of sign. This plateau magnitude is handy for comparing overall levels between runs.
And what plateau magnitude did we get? 33.7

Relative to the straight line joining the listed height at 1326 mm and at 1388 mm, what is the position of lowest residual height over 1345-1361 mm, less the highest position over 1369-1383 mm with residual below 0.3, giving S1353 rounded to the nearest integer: -36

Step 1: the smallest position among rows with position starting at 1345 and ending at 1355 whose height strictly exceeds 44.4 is 1348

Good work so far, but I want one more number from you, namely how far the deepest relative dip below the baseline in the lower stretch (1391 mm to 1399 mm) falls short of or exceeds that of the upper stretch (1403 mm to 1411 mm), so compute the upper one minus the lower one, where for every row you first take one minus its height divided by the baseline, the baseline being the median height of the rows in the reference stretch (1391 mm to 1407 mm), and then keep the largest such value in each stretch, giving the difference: 0.0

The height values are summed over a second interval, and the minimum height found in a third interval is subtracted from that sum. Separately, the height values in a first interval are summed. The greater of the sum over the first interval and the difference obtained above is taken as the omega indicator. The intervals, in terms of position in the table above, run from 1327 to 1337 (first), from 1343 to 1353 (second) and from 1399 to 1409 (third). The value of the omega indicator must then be 214.2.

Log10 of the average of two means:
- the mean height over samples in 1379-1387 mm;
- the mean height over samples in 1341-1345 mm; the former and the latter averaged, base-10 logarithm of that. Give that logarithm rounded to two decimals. 1.62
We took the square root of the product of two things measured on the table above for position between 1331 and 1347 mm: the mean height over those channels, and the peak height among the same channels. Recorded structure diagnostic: 42.8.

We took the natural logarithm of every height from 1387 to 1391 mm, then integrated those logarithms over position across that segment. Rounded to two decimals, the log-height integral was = 15.04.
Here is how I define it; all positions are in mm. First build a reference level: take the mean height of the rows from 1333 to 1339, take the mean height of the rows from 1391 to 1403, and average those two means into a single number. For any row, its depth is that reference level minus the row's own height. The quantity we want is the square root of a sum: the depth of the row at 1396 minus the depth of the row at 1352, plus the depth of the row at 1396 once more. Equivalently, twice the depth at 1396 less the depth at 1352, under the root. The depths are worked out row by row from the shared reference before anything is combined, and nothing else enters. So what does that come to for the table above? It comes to 4.2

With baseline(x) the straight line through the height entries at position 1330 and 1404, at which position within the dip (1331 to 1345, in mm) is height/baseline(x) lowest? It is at 1334 mm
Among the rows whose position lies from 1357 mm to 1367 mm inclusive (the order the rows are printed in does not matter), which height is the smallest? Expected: 44.62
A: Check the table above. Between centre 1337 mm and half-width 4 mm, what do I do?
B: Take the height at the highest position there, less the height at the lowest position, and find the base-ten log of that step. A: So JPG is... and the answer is 0.0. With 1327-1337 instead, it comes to 0.1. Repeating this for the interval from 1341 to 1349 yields 0.9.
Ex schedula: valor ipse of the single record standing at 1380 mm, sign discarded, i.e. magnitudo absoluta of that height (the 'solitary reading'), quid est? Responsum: 40.7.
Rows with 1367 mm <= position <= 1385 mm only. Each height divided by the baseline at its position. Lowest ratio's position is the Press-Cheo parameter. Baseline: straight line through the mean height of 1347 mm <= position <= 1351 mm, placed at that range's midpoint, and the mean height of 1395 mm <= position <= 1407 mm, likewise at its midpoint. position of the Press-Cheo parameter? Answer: 1370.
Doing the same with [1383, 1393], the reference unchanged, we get 1392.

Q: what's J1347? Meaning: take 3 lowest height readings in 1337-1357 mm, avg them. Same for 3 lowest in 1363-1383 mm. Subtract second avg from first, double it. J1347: -2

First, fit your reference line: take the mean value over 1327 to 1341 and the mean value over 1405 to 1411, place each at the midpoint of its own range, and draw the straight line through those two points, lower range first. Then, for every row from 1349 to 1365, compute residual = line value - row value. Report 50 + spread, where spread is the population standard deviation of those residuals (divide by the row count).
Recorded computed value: 51.1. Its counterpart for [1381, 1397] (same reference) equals 53.3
